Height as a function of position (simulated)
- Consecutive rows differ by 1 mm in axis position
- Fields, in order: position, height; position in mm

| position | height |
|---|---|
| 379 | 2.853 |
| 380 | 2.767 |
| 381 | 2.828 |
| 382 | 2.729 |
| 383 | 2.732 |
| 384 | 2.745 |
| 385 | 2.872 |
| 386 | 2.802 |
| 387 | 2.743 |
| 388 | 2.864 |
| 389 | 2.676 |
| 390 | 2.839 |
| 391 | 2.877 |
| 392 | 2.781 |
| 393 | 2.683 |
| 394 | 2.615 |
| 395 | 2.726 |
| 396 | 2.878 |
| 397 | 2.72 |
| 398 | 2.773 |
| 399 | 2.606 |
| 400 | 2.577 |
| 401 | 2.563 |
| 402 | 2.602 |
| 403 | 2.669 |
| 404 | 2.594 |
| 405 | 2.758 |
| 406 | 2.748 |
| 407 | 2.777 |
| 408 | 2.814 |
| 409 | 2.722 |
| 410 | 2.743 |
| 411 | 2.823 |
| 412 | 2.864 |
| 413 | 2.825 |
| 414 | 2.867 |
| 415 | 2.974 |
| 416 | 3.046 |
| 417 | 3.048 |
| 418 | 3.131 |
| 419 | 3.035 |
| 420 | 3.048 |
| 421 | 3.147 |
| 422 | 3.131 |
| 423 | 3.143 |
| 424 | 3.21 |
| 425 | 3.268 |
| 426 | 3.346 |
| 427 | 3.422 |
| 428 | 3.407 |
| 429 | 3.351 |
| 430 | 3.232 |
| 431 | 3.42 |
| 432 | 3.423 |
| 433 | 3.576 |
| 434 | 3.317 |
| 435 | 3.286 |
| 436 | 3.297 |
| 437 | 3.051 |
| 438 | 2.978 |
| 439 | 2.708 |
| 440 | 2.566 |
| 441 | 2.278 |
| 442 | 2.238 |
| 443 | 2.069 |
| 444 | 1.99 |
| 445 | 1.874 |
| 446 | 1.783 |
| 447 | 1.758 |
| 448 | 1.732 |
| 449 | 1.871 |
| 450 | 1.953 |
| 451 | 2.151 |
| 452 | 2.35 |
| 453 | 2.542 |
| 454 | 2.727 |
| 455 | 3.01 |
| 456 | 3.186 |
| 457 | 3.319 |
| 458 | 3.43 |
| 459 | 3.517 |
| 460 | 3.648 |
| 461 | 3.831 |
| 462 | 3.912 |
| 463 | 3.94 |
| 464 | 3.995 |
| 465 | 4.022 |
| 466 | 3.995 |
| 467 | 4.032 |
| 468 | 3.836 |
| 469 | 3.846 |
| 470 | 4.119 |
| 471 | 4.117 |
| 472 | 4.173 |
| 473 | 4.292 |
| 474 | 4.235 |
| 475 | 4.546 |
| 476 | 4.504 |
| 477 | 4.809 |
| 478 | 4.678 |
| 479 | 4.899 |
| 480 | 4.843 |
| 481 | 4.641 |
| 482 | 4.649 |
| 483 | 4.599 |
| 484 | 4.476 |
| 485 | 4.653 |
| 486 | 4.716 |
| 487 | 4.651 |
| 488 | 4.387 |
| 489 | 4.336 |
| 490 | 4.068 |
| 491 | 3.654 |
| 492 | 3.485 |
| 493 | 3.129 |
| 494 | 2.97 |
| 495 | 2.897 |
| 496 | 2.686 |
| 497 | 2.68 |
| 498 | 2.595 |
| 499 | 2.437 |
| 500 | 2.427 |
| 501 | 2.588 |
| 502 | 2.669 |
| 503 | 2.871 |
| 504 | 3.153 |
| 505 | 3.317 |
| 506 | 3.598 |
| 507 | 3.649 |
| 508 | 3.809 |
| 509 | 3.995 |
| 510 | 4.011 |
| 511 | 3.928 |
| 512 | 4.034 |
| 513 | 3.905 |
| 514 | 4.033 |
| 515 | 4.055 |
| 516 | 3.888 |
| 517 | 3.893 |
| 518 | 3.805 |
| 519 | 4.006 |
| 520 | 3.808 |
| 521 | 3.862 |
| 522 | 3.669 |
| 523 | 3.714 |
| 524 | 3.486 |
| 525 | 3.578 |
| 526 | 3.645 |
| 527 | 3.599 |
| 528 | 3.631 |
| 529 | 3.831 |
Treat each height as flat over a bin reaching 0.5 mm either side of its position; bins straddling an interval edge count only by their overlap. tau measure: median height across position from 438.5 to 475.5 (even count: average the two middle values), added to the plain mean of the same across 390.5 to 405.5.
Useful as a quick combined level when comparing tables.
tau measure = 6.0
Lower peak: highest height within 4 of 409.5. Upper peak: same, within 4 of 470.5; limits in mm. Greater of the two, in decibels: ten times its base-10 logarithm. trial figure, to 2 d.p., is 6.33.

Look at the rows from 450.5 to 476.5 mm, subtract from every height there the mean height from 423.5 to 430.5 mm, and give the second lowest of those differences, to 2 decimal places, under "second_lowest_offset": -0.97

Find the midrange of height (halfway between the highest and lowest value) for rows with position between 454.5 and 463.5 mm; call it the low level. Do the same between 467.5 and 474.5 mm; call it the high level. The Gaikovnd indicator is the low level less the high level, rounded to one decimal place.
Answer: -0.6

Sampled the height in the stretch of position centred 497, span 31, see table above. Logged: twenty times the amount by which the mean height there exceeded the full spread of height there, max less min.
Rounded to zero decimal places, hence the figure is 26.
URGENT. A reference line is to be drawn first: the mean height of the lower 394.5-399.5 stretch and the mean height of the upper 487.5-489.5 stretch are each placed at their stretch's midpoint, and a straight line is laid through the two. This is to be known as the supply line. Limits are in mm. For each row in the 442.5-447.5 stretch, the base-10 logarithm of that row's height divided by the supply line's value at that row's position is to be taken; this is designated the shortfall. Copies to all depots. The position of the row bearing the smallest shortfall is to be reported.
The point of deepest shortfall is 447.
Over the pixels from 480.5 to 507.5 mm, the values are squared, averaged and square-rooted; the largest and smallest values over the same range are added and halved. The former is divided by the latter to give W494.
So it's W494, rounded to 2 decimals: 1.02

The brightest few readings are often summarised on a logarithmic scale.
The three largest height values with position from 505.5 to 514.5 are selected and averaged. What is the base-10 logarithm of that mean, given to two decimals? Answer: 0.60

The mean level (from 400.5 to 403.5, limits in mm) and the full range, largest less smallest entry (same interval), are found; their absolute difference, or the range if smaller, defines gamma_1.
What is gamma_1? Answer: 0.11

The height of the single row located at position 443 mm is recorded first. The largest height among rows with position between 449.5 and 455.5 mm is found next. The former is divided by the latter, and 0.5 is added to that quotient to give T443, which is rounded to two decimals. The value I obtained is 1.19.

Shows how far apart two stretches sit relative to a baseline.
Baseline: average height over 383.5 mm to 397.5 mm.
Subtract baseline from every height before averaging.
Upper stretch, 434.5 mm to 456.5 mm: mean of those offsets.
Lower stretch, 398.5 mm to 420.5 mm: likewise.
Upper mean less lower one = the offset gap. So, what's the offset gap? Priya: -0.4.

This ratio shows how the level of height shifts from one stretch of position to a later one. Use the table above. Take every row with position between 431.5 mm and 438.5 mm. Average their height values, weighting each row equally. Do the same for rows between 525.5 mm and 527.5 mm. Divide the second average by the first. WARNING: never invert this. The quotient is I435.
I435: 1.11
